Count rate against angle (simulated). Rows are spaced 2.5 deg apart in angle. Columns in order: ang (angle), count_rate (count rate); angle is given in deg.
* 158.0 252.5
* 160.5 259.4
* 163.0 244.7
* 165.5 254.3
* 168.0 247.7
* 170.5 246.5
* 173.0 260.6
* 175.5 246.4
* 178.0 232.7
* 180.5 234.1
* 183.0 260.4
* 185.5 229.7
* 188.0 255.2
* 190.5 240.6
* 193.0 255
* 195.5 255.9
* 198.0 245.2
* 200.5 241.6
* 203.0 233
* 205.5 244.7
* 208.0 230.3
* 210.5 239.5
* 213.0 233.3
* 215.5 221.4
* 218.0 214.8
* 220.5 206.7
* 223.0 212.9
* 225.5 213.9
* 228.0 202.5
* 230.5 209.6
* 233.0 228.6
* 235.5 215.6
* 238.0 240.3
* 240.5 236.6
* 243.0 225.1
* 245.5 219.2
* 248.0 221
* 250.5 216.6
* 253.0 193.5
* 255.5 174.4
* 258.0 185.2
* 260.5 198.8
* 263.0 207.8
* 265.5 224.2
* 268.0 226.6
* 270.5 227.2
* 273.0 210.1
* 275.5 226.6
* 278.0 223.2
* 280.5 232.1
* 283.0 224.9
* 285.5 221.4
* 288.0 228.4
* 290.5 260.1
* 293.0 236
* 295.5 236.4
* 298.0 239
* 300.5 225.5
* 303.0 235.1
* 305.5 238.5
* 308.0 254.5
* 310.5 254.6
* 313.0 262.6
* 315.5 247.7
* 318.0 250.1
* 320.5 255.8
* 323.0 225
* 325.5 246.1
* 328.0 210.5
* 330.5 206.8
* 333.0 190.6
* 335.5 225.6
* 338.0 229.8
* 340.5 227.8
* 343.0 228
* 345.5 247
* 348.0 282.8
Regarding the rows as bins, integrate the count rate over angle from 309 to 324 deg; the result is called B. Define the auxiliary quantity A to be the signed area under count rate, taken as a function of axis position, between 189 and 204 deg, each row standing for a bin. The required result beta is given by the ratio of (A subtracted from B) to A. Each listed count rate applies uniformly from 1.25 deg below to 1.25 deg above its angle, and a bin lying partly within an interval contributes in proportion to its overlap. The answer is 0.017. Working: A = 3684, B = 3747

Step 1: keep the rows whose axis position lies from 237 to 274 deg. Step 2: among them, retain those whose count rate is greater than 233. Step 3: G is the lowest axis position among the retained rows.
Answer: 238.0 deg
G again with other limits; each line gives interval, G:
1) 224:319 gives 238.0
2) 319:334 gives 320.5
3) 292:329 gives 293.0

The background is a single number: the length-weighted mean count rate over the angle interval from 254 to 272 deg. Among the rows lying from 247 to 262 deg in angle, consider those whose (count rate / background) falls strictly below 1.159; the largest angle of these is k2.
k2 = 260.5 deg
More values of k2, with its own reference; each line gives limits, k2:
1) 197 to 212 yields 208.0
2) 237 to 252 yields 250.5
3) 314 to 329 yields 328.0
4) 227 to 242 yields 240.5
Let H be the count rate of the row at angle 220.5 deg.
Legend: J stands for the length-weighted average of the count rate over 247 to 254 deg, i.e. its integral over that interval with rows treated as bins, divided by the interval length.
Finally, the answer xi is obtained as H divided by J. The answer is 0.98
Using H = 206.7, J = 211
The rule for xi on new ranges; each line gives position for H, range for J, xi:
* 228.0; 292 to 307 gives 0.86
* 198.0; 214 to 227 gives 1.15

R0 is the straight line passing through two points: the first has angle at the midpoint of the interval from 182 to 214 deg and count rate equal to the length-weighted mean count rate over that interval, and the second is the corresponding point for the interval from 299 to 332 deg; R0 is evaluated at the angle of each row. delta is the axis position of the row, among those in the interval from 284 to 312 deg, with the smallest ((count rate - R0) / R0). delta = 285.5 deg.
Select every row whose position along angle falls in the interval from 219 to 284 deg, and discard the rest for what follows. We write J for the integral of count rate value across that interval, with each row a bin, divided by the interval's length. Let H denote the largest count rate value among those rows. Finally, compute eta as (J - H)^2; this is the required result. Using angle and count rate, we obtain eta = 617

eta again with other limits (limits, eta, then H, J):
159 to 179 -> 128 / 260.6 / 249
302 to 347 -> 729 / 262.6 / 236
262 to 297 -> 1048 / 260.1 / 228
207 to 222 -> 239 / 239.5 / 224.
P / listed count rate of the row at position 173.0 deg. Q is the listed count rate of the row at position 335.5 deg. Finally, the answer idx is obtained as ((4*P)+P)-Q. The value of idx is 1077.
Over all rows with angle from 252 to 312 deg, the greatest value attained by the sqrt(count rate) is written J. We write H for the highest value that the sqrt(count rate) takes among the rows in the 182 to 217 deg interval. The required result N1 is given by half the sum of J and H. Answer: 16.1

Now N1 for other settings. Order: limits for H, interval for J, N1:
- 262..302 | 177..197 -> 16.1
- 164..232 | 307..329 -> 16.2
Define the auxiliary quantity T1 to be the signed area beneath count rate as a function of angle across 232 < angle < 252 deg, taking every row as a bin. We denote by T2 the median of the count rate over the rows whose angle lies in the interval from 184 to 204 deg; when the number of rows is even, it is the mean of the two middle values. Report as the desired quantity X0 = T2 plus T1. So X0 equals 4742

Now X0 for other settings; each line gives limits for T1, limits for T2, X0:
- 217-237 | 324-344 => 4495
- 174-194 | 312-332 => 5134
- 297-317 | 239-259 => 5114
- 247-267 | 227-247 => 4277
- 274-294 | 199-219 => 4858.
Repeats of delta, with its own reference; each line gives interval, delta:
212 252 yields 228.0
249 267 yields 255.5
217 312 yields 255.5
